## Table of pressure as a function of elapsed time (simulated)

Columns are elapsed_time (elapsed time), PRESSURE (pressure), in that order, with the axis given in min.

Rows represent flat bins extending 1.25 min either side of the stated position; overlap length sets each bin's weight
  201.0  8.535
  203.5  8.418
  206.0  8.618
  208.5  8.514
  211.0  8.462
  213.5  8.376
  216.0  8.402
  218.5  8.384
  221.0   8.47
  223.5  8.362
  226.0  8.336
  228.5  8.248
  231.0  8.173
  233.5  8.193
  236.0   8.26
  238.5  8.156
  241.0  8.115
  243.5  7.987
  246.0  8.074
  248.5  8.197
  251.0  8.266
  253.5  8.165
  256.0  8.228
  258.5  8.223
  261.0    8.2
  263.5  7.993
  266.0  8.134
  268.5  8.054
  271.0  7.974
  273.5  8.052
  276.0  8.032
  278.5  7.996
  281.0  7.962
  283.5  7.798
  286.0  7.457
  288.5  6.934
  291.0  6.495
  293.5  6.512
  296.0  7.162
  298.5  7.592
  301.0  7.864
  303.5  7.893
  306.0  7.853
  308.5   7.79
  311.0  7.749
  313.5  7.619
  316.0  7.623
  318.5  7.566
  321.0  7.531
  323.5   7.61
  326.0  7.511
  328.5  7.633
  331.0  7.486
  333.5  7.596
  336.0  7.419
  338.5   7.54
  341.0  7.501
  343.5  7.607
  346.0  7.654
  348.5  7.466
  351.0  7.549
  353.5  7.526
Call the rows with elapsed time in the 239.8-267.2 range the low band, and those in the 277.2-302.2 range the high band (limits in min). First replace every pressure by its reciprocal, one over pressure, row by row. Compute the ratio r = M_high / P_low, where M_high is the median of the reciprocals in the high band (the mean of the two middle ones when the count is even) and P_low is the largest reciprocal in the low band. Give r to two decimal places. 1.06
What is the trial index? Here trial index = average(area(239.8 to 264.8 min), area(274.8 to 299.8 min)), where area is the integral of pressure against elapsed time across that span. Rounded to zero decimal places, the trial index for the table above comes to 194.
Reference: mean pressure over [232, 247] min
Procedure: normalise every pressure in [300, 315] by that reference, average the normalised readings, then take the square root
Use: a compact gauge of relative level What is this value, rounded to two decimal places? 0.98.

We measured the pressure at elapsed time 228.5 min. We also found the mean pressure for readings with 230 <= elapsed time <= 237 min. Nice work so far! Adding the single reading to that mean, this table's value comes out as 16.5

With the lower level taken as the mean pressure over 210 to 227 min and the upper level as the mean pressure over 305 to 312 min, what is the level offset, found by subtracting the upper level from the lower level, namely 0.60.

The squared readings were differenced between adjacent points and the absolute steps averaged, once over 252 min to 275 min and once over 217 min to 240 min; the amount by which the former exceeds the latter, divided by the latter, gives 0.1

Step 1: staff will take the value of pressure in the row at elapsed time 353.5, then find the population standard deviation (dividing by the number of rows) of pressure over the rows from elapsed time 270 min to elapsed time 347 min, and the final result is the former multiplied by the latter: 2.8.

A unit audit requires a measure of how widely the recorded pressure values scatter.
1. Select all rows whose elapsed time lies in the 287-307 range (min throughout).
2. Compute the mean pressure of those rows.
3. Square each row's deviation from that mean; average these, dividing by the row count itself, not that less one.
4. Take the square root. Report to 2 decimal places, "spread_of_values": 0.56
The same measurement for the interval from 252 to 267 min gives 0.08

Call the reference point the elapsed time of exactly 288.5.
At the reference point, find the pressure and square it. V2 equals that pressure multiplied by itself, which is 48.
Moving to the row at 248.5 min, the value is 67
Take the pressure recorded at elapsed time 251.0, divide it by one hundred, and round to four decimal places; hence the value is 0.0827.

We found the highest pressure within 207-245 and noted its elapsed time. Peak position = 208.5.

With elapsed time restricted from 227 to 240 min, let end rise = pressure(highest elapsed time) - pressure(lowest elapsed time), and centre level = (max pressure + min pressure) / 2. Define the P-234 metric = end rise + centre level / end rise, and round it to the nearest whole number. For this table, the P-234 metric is -89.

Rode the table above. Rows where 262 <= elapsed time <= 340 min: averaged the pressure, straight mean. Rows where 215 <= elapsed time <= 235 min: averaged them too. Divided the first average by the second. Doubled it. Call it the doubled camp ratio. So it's 1.83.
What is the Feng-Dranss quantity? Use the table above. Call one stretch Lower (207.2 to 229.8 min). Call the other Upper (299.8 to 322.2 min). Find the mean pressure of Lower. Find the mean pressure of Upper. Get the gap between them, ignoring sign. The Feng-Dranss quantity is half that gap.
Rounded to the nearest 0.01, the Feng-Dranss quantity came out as 0.34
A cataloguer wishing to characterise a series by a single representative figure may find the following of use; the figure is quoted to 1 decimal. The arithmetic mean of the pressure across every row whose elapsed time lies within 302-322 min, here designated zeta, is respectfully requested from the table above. 7.7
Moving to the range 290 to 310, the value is 7.4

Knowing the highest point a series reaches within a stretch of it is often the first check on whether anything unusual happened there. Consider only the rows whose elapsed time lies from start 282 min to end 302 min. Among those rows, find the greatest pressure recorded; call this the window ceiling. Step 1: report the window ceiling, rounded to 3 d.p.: 7.864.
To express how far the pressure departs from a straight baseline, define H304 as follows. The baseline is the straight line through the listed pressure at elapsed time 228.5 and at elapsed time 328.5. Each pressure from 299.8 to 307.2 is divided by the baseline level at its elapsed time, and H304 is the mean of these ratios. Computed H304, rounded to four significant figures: 1.011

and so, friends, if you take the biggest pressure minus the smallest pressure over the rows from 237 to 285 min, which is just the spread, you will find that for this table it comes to 0.47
